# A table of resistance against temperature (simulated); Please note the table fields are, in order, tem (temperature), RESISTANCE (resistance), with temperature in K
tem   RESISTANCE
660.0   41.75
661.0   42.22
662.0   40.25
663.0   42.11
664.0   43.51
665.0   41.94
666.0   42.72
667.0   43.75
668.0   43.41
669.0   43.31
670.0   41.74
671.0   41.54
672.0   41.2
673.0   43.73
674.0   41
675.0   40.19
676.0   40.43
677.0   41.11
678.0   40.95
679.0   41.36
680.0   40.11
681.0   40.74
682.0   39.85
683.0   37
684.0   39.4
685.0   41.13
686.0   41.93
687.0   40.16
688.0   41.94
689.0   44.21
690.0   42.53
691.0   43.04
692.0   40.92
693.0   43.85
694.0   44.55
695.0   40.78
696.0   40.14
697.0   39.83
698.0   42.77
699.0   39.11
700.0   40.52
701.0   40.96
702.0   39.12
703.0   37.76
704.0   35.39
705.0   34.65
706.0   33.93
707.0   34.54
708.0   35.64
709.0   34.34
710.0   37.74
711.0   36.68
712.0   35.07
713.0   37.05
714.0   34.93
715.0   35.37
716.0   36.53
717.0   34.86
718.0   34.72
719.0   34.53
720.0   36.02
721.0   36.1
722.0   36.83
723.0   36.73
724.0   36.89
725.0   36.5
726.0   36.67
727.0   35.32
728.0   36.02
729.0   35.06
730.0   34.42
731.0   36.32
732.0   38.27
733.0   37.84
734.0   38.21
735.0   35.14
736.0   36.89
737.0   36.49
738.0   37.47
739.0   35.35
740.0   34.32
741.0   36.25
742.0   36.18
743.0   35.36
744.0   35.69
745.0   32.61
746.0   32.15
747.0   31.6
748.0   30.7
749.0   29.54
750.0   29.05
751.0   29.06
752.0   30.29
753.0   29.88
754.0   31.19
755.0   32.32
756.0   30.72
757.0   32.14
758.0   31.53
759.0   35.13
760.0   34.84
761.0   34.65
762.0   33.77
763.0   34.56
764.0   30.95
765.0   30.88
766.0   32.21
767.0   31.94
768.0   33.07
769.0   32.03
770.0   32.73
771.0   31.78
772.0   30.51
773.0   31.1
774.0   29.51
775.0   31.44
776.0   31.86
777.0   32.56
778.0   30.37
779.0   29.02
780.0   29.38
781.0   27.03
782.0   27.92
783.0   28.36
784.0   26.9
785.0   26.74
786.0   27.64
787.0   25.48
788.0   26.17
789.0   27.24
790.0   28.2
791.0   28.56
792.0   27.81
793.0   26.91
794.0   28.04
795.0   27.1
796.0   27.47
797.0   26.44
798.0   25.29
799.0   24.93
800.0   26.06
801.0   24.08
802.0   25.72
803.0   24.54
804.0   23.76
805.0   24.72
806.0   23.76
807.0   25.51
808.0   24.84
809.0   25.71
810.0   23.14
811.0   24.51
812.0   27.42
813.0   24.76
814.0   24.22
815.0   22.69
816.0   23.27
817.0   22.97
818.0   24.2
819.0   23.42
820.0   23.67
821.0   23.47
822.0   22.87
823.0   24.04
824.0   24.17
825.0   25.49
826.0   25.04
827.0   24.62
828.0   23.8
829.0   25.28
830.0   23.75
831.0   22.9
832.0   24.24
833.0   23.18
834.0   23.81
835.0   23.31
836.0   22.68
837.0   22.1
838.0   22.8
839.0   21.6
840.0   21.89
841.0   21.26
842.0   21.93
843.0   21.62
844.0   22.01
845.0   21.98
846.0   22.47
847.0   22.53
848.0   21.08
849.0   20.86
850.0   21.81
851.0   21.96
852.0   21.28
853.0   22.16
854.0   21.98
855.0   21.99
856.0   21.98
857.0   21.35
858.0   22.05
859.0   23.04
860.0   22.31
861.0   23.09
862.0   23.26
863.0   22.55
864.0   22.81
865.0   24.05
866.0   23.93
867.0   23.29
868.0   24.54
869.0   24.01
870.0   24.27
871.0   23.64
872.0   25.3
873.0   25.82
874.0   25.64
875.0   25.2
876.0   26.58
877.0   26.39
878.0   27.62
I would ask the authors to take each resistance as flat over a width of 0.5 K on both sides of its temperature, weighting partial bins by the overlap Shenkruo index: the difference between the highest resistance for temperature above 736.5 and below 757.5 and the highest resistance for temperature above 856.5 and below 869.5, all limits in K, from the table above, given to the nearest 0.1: 12.9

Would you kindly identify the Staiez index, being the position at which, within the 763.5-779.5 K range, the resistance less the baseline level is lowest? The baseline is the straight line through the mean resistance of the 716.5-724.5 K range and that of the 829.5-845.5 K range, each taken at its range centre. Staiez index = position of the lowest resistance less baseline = 774.0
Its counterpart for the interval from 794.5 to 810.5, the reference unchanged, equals 801.0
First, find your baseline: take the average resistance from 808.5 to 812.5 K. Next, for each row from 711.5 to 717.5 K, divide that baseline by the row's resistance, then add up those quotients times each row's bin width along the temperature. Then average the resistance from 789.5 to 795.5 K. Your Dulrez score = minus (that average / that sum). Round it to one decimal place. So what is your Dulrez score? -6.5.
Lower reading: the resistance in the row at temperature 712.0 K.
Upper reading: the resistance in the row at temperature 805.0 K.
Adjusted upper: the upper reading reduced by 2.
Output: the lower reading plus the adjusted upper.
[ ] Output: 57.8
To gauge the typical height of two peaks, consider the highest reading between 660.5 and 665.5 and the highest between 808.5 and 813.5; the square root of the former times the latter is 34.5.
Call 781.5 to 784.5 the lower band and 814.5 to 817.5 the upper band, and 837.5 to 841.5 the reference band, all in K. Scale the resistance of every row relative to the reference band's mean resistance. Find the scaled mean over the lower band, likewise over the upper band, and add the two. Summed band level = 2.3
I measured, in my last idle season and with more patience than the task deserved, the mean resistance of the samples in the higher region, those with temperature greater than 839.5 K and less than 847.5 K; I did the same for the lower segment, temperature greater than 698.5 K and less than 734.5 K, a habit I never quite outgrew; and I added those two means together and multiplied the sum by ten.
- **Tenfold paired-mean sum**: 584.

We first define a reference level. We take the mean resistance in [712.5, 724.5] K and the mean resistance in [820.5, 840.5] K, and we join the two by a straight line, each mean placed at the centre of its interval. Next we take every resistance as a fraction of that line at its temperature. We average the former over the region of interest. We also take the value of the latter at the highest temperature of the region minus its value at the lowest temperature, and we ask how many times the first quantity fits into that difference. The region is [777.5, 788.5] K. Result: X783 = -0.11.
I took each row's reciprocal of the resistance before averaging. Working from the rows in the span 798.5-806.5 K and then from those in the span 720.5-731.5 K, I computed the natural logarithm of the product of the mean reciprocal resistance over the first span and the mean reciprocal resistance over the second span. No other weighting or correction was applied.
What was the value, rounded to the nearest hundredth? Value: -6.79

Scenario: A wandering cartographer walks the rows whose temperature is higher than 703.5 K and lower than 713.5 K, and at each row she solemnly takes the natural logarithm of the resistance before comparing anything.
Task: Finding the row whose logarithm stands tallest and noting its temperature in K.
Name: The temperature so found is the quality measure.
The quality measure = 710.0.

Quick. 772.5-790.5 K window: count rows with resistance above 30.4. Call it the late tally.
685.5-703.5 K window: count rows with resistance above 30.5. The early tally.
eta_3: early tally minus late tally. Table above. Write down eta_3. 14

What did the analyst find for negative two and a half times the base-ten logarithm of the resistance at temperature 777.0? -3.8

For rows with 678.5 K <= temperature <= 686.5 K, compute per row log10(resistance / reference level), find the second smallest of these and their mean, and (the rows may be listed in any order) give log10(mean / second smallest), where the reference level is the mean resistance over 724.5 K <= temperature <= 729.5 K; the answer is 0.08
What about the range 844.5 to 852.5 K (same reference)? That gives -0.03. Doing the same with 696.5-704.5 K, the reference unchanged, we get 0.26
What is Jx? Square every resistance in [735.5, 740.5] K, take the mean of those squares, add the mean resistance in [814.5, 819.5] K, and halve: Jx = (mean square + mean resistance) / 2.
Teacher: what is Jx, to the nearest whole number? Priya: 664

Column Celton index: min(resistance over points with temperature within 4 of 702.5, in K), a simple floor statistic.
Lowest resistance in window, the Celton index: 33.93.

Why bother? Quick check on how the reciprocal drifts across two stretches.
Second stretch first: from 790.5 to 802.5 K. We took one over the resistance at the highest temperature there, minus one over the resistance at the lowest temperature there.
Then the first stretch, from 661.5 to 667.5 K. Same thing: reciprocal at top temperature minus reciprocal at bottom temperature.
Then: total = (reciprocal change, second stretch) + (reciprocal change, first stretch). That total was 0.0019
